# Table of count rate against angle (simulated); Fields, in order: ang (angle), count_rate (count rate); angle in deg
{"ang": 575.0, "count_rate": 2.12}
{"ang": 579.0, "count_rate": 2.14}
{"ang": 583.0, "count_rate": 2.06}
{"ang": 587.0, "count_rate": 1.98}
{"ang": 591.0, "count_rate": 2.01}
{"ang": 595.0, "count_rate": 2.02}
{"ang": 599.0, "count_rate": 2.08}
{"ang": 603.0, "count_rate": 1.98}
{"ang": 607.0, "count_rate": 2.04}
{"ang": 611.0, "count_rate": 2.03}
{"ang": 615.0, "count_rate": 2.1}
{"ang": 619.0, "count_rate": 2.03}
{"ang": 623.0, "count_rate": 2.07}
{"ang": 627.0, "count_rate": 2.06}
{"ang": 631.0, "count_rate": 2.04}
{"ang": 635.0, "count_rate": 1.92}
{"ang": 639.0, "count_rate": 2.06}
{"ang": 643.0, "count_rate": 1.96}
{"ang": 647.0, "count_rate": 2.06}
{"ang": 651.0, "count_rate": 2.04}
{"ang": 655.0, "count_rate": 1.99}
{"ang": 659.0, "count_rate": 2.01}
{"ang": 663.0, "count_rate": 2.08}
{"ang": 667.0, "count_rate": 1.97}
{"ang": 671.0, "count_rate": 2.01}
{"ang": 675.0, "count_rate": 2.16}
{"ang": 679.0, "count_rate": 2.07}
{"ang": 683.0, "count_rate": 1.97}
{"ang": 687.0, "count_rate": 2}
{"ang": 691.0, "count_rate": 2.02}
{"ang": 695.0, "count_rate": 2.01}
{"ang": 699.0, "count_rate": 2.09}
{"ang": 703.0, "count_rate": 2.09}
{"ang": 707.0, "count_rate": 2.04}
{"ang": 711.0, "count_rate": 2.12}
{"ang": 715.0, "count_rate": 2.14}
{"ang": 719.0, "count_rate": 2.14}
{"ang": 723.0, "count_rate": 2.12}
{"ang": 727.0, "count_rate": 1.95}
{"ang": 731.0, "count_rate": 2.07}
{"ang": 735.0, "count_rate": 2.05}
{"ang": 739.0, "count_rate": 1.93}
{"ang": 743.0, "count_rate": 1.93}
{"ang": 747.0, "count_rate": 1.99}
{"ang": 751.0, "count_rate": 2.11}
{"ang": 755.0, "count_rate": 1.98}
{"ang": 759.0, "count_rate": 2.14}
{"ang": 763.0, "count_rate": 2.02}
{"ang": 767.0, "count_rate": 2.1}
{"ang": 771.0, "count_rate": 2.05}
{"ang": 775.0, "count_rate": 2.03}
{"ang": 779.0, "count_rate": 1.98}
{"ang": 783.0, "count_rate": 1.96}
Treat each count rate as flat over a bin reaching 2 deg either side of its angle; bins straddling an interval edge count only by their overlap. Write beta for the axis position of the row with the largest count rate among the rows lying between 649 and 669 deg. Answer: 663.0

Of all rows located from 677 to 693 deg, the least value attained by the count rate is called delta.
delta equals 1.97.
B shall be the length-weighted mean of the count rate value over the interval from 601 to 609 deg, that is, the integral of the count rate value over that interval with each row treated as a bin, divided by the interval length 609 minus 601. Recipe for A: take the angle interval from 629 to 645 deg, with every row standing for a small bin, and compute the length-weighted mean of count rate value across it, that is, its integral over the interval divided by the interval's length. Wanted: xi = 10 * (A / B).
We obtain 9.9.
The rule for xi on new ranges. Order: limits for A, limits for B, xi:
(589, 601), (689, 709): 9.9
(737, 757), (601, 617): 9.8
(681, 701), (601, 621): 9.9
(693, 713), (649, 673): 10.3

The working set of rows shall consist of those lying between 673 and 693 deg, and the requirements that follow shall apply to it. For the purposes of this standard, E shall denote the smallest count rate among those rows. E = 1.97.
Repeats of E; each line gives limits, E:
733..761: 1.93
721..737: 1.95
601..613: 1.98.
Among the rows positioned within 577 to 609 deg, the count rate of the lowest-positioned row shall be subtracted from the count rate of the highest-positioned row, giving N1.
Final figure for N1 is -0.10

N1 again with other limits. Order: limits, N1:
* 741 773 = 0.12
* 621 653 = -0.03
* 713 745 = -0.21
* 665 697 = 0.04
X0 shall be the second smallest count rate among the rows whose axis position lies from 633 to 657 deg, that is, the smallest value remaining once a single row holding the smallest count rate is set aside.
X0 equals 1.96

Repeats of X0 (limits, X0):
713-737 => 2.05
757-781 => 2.02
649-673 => 1.99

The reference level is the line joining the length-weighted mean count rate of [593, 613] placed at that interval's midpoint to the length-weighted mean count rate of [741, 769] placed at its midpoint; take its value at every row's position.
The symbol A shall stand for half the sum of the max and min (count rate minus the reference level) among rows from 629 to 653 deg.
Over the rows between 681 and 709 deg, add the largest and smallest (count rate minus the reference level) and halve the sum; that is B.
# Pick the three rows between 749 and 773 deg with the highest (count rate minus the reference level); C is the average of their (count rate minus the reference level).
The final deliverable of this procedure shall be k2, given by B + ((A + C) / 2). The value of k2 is 0.013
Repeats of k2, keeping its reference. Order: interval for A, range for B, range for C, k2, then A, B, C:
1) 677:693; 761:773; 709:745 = 0.062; -0.014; 0.021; 0.097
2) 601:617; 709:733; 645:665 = 0.027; 0.010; 0.008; 0.027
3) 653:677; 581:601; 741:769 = 0.055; 0.031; 0.001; 0.078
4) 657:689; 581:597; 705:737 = 0.055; 0.031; -0.009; 0.097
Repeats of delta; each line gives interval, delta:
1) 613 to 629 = 2.03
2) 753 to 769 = 1.98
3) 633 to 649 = 1.92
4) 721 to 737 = 1.95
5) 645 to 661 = 1.99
